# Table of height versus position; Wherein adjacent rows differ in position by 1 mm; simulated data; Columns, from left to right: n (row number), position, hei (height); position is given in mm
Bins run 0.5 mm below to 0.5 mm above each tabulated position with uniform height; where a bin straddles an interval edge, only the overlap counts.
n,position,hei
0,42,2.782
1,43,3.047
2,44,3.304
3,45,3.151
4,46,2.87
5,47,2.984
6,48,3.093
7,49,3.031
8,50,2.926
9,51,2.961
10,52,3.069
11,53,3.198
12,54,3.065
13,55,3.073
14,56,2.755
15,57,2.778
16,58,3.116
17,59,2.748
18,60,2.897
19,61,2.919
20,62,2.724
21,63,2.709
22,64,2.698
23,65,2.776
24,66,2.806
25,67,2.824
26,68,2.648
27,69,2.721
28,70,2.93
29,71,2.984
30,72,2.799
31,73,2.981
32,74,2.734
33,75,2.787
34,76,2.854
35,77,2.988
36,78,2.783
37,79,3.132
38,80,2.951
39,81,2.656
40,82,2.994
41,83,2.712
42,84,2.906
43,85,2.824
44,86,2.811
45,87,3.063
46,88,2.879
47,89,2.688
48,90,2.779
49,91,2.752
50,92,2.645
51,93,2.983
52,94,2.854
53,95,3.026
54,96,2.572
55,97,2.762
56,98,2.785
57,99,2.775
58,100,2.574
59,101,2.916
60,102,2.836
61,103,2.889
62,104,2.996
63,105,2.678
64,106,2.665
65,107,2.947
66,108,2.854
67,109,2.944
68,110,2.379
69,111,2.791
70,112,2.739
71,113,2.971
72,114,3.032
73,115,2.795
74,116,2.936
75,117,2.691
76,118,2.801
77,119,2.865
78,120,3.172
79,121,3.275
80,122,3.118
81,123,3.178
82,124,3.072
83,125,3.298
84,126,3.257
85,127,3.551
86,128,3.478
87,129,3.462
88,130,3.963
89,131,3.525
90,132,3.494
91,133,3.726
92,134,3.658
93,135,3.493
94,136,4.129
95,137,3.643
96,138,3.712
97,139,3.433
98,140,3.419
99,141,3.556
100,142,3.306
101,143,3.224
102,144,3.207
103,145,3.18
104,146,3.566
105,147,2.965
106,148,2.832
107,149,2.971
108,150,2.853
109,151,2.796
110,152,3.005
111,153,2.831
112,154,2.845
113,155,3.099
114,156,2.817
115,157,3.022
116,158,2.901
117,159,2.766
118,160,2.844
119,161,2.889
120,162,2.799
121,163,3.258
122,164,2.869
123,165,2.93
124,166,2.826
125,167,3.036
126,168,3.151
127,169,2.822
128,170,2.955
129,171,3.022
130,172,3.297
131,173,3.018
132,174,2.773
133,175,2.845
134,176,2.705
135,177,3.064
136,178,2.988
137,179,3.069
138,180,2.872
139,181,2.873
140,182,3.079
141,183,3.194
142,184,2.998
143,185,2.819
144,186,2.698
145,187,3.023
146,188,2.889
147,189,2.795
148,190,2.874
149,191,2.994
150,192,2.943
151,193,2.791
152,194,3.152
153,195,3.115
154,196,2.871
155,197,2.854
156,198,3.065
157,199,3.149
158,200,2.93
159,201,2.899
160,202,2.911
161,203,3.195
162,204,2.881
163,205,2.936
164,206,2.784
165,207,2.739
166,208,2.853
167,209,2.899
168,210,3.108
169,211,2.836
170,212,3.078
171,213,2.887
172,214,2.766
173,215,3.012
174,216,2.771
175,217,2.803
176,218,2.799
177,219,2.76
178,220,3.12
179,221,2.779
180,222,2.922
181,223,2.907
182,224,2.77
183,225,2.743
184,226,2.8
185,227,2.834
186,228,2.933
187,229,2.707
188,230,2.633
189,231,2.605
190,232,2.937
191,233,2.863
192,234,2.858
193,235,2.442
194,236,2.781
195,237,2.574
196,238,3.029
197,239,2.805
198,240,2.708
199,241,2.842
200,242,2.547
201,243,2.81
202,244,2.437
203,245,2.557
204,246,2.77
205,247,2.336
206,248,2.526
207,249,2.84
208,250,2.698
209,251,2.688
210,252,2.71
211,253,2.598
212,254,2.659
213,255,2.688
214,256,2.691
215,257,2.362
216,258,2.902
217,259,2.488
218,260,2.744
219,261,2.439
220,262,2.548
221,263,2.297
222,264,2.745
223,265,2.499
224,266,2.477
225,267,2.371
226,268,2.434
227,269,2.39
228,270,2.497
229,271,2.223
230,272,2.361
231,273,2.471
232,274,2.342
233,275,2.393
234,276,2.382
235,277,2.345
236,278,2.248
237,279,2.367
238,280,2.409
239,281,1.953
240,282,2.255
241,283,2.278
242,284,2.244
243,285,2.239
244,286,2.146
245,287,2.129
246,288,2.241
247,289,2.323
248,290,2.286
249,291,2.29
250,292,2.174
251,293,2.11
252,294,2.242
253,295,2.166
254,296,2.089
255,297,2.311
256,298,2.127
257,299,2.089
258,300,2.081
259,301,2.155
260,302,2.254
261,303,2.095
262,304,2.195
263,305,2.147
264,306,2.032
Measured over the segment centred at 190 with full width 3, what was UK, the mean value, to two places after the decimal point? 2.89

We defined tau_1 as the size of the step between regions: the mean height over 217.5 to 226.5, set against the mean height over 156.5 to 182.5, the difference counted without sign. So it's 0.10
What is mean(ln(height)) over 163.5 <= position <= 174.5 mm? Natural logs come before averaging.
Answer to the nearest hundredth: 1.09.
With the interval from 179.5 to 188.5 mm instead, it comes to 1.08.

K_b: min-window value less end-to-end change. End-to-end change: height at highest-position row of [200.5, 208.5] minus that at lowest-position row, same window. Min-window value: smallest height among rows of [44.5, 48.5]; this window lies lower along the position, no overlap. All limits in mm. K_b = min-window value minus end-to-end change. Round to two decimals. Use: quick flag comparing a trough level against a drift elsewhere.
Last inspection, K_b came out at 2.92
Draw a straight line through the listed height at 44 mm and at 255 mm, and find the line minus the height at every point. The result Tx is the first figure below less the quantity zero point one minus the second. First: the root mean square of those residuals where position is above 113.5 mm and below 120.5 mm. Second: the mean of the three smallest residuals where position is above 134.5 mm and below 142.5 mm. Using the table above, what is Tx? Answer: -0.65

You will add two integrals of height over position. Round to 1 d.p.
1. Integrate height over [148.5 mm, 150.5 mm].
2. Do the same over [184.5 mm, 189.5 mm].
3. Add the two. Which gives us 20.0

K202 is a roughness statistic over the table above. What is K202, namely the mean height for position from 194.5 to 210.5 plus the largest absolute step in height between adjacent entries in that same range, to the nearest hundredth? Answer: 3.26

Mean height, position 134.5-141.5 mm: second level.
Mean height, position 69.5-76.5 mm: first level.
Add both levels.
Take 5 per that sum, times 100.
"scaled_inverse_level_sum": 77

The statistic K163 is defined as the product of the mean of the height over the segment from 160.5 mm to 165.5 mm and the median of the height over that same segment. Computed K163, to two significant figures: 8.5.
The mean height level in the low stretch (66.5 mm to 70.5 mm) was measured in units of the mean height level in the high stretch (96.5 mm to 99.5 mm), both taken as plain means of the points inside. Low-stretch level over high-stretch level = 1.00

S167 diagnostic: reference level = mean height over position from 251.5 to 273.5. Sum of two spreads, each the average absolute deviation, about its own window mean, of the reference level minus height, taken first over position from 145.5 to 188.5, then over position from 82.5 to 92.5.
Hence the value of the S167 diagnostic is 0.22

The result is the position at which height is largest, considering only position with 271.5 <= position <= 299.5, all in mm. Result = 273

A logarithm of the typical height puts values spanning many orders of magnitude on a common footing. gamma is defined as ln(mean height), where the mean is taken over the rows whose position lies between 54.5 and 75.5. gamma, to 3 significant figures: 1.04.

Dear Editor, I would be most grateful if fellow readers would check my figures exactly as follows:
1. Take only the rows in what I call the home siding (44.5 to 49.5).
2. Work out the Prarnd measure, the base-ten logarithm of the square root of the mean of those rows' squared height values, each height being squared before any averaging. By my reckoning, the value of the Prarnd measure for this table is 0.48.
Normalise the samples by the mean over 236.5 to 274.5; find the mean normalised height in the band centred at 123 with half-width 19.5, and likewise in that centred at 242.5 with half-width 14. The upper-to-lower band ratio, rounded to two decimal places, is 0.84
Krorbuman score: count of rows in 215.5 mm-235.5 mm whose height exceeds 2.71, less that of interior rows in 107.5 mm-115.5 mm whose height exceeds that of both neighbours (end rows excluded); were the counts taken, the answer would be 13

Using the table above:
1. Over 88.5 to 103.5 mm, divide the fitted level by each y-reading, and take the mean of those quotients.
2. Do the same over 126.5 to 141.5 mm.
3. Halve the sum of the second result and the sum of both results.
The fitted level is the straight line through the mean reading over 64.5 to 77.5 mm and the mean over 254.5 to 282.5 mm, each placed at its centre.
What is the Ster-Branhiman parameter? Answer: 1.25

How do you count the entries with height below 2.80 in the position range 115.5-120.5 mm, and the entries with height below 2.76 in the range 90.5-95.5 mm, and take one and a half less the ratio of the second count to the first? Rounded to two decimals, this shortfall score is -0.50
